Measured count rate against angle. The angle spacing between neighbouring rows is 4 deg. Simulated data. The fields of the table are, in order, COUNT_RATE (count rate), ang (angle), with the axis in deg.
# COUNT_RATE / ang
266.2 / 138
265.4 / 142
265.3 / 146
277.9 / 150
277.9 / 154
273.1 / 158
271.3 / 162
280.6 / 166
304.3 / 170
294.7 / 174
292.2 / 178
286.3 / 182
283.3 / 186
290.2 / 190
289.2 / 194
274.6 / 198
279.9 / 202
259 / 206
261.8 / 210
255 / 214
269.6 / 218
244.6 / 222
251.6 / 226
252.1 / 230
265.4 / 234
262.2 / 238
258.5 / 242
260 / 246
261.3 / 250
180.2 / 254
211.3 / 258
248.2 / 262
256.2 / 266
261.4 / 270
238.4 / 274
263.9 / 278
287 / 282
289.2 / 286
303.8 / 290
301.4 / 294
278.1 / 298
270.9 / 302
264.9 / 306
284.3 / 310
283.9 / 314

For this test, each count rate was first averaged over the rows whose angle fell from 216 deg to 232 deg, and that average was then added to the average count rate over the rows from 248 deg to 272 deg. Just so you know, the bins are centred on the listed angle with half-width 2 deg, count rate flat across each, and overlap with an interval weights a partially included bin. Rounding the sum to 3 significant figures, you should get 491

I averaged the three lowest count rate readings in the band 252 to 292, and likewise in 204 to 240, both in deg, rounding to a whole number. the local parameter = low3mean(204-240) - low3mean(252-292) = 39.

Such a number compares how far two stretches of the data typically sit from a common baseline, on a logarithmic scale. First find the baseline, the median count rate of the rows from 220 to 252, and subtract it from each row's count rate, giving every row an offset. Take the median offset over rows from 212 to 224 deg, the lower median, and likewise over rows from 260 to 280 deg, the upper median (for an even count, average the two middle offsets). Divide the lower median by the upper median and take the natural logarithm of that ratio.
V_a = 0.3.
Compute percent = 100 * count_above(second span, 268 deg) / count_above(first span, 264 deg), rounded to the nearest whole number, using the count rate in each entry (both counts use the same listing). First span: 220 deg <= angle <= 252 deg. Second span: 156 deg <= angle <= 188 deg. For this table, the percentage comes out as 800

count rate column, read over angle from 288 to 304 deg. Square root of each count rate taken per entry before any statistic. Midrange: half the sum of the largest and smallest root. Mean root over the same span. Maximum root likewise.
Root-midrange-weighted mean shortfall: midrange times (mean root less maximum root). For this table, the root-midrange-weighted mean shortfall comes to -7.6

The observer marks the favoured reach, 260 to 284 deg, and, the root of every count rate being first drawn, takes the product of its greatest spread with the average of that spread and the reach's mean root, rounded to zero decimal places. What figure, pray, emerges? 13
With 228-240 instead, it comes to 3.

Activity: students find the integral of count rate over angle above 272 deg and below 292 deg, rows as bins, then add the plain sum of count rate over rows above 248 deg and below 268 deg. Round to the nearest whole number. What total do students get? 6686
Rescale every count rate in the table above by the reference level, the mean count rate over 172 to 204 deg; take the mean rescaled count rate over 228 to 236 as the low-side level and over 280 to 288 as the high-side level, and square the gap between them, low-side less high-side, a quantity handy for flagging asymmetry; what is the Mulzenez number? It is 0.0105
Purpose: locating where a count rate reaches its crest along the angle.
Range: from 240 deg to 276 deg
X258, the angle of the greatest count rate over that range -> 270 deg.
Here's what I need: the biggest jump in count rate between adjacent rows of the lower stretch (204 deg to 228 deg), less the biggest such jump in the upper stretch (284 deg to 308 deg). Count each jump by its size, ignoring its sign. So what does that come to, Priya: 1.7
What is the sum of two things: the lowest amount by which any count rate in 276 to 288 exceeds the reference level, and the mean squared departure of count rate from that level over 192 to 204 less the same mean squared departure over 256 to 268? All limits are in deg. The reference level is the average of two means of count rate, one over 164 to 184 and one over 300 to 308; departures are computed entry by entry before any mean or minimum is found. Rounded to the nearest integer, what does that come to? -2057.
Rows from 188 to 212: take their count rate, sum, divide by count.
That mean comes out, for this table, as 276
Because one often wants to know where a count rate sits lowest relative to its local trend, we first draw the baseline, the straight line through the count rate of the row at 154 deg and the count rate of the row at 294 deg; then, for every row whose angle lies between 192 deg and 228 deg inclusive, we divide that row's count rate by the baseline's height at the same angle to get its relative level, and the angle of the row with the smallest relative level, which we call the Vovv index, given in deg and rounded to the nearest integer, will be 222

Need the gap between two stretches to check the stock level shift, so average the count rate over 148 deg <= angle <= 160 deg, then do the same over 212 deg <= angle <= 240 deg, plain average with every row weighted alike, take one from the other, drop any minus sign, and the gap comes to 19.1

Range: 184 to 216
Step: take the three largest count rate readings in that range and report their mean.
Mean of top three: 288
